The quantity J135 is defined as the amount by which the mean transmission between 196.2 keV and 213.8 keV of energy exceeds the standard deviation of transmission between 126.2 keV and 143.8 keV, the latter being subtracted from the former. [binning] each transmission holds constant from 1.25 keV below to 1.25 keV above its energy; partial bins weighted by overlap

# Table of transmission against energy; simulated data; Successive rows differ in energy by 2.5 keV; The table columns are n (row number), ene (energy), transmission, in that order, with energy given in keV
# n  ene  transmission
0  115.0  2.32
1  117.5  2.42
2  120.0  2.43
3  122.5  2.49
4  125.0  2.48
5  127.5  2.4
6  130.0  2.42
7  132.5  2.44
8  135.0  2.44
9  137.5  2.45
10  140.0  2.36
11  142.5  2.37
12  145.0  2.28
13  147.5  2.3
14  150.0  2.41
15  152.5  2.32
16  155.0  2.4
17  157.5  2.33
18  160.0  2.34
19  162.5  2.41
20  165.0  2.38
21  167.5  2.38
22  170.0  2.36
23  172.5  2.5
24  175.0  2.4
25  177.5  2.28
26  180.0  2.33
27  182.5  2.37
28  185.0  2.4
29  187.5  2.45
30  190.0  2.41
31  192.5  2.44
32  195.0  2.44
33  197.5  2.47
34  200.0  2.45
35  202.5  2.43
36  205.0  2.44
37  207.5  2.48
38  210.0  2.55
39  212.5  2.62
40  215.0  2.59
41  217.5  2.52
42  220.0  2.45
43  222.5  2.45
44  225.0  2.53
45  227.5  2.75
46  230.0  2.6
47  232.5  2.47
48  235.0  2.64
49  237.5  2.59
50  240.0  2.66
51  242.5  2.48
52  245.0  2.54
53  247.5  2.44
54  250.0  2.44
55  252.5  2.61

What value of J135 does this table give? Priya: 2.46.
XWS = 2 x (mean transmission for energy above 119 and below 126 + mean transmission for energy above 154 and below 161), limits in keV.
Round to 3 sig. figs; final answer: 9.65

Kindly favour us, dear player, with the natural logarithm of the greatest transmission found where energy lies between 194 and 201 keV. 0.90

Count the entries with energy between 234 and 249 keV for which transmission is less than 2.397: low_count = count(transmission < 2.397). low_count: 0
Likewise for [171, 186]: 3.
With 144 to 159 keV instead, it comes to 4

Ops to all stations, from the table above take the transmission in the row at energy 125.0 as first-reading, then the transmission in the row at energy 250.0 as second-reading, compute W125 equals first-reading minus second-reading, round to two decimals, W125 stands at 0.04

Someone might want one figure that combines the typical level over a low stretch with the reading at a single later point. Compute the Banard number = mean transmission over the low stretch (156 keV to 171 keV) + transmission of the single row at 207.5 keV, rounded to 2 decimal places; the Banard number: 4.85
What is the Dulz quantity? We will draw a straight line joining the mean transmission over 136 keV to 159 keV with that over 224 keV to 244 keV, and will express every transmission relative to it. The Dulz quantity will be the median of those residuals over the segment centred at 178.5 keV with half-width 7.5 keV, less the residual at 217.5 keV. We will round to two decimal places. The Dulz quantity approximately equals -0.04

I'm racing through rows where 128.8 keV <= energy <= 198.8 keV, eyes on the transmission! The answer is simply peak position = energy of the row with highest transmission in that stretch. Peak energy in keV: 172.5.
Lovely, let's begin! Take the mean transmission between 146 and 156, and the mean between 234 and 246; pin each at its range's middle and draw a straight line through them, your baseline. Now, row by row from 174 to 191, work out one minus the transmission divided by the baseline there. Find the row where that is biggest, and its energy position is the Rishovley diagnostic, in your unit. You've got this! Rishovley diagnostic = 177.5 keV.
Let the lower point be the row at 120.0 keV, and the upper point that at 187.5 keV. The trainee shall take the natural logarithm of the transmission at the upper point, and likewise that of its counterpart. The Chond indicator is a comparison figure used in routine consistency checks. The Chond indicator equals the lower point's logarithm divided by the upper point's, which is 0.99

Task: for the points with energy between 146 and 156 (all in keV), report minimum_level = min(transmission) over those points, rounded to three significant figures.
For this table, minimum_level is 2.30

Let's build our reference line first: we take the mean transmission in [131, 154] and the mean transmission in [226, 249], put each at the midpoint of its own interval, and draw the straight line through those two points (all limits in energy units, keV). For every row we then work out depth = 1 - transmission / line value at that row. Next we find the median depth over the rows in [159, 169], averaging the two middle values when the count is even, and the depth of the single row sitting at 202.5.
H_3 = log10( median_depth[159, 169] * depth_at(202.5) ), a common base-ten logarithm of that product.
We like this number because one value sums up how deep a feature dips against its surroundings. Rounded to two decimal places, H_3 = -3.29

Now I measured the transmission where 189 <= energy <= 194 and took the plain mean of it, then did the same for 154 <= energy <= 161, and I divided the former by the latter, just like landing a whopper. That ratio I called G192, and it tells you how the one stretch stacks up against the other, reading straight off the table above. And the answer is 1.03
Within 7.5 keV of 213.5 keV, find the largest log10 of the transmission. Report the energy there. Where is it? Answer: 212.5 keV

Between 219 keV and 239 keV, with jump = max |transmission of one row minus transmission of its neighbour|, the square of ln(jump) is 2.3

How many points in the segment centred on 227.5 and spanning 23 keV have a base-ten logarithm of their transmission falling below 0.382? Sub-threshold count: 0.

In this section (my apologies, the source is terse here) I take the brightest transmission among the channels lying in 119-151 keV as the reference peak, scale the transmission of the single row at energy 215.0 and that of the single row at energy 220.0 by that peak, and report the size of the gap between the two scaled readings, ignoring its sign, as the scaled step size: 0.056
